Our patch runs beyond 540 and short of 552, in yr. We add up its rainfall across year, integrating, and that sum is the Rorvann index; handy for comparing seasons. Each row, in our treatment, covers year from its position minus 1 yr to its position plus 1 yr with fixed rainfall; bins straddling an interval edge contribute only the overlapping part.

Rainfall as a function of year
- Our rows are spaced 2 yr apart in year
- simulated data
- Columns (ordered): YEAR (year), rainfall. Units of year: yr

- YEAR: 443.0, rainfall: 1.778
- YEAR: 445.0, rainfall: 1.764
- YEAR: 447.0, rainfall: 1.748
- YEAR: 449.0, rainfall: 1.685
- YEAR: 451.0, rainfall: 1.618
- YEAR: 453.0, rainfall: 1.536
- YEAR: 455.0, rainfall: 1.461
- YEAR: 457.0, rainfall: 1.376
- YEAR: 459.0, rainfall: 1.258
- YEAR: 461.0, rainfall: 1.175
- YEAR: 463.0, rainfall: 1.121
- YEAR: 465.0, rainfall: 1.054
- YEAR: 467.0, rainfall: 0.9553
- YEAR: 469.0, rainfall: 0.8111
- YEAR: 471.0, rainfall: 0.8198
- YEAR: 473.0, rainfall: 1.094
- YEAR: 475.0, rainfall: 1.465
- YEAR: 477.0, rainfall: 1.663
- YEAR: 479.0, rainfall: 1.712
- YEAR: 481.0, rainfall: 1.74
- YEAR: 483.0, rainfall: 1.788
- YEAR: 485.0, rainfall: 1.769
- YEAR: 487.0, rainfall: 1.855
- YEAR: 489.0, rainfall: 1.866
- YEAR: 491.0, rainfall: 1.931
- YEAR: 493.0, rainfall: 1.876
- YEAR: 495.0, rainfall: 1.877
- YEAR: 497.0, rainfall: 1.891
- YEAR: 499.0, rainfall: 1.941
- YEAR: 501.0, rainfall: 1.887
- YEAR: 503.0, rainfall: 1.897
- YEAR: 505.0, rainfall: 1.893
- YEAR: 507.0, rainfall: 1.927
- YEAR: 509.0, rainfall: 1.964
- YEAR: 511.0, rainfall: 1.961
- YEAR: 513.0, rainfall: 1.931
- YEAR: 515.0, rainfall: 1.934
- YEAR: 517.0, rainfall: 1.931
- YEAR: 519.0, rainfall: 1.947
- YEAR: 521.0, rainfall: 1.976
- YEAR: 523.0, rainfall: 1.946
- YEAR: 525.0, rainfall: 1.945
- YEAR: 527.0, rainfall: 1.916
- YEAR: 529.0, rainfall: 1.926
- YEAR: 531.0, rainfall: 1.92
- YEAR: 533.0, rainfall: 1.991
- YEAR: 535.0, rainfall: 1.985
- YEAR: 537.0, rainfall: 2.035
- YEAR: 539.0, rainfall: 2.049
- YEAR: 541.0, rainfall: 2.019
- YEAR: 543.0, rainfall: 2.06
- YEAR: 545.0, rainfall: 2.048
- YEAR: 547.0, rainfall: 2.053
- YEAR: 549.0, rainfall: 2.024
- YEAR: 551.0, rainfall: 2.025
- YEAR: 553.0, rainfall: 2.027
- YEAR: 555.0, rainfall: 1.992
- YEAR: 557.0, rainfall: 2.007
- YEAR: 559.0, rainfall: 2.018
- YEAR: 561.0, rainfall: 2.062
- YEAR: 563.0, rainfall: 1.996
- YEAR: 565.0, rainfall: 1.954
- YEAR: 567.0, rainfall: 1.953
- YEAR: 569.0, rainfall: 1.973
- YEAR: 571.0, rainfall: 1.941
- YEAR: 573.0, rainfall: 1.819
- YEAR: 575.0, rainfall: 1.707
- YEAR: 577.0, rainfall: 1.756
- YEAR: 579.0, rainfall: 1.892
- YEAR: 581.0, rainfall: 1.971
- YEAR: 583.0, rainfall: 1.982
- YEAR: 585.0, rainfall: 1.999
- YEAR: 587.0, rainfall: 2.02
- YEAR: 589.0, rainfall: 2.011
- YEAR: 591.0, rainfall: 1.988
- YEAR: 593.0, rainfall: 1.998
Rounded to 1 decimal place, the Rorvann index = 24.5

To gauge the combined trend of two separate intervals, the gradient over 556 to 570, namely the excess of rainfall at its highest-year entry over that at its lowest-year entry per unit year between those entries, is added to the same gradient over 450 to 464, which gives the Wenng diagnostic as -0.04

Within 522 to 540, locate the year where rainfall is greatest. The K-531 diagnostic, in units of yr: 539.0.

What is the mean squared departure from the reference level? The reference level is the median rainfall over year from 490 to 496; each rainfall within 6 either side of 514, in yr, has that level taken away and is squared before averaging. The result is 0.0048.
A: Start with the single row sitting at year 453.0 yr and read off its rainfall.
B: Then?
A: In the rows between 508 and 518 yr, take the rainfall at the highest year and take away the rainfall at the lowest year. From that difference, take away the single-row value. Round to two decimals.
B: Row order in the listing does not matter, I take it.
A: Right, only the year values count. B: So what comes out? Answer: -1.57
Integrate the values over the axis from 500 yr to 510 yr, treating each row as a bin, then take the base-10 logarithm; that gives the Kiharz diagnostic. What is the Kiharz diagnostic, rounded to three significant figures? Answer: 1.28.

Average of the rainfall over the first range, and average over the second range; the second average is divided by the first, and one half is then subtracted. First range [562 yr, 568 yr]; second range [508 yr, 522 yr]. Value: 0.49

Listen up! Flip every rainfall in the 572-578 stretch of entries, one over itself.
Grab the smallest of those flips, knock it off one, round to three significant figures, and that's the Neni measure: 0.450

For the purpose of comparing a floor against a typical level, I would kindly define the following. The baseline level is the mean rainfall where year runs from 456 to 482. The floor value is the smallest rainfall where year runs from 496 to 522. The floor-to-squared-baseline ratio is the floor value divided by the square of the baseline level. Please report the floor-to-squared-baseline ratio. 1.2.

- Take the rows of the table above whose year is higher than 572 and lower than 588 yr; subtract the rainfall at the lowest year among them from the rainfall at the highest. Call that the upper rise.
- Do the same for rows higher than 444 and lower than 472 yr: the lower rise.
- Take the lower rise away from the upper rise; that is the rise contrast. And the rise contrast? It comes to 1.1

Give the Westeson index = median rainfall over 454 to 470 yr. 1.15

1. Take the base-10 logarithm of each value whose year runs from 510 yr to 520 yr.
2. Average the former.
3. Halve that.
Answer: 0.144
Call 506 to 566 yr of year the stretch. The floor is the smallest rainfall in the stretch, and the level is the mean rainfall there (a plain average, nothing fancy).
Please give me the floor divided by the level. 0.96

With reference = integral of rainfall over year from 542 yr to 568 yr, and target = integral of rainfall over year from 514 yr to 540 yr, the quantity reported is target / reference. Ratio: 1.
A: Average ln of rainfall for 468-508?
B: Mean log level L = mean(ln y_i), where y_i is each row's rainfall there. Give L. 0.49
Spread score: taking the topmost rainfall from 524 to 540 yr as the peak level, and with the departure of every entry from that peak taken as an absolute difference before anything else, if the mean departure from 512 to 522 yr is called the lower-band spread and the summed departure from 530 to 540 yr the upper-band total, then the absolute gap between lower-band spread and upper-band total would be 0.16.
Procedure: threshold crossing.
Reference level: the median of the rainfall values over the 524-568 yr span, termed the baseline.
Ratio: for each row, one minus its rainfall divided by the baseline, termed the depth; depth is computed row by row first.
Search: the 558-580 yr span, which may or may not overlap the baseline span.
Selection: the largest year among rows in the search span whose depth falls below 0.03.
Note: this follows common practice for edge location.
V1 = 569.0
